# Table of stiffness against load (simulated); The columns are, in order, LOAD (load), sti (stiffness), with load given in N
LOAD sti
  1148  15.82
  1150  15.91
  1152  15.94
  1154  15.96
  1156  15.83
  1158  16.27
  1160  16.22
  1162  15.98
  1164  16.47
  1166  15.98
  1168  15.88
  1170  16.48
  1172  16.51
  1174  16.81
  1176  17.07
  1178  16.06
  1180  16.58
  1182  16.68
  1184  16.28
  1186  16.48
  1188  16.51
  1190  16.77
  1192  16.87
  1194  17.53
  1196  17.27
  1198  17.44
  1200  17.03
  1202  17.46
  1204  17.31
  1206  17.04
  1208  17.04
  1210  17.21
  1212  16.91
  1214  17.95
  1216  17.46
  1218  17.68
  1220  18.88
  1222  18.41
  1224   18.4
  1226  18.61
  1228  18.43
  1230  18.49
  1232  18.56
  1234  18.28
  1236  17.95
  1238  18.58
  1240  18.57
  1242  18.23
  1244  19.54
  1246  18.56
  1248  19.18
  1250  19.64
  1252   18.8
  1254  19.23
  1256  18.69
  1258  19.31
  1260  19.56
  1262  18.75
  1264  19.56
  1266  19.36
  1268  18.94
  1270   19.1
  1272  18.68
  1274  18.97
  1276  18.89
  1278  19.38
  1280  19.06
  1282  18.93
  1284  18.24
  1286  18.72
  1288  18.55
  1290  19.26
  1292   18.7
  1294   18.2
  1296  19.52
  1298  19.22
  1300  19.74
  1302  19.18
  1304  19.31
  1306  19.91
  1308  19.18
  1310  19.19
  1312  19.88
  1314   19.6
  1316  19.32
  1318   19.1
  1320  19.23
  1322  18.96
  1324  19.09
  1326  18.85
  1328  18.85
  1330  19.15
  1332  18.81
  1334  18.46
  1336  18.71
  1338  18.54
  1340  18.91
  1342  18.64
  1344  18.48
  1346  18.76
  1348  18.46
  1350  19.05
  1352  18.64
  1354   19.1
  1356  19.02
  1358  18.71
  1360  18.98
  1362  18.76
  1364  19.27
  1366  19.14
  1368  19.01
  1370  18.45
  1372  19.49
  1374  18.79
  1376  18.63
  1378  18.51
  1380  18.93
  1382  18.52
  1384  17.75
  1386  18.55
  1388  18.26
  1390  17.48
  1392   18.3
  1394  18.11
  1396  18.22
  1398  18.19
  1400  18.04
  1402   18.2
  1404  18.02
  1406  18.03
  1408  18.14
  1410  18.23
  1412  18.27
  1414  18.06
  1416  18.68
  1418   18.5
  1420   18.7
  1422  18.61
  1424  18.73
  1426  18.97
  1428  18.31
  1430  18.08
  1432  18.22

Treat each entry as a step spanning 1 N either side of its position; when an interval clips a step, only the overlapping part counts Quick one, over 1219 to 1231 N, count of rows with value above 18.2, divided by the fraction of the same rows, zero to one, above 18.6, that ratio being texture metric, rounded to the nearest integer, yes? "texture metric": 18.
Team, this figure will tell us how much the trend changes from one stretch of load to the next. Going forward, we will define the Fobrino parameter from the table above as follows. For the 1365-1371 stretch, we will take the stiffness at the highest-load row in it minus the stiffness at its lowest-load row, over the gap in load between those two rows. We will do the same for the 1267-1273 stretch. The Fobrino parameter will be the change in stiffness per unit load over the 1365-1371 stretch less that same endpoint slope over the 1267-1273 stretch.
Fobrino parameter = -0.11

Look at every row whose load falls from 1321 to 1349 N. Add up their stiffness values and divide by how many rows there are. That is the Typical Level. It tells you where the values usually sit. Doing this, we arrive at 18.8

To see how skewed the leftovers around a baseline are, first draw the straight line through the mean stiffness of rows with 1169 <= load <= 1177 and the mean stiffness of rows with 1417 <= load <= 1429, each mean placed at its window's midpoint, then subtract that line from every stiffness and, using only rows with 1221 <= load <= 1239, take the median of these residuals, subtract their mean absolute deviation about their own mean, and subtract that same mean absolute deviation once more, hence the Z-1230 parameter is 1.02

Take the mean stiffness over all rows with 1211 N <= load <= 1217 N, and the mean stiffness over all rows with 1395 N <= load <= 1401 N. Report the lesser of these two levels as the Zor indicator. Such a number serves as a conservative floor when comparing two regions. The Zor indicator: 17.4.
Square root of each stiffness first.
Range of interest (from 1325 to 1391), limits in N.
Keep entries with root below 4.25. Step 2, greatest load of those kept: 1390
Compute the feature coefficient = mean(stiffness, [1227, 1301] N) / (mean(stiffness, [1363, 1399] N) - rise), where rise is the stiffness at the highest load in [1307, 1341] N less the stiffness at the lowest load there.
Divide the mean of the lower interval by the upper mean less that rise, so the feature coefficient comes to 1.01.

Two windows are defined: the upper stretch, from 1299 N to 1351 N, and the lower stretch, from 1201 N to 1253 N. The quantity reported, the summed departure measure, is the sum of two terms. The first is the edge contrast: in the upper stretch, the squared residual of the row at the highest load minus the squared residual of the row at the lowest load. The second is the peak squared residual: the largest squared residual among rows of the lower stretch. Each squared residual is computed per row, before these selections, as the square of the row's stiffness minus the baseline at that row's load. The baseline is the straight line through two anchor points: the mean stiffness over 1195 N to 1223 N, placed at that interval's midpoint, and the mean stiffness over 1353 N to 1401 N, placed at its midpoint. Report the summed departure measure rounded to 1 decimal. 1.2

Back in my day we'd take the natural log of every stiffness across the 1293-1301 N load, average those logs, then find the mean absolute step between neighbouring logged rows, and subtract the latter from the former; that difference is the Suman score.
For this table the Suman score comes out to 2.92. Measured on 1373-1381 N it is 2.92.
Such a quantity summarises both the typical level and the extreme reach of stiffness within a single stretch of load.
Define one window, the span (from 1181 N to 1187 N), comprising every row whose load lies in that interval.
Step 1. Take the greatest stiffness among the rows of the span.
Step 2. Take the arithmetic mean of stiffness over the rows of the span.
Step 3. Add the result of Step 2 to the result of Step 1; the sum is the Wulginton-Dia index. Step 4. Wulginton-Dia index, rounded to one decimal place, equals 33.2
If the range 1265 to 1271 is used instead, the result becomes 38.5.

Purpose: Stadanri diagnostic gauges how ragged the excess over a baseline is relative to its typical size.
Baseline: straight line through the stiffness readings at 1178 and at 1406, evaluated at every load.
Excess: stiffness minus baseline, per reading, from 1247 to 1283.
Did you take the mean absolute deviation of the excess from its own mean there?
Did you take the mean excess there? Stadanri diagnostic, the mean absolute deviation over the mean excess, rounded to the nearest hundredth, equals 0.13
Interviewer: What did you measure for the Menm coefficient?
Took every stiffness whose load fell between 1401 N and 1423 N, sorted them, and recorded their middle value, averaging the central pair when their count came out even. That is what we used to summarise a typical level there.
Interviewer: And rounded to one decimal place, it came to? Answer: 18.2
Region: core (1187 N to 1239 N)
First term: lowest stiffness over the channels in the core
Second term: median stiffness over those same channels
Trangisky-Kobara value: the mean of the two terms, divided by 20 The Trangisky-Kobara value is 0.850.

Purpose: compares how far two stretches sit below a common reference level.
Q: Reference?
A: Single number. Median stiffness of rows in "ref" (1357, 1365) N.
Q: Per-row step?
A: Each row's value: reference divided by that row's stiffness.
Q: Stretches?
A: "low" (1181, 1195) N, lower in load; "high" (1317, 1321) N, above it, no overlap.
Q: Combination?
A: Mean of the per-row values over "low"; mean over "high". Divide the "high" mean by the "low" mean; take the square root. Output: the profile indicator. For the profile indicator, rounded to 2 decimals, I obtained 0.93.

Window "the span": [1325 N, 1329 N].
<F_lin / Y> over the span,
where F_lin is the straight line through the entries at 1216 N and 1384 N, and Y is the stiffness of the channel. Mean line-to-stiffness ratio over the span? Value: 0.936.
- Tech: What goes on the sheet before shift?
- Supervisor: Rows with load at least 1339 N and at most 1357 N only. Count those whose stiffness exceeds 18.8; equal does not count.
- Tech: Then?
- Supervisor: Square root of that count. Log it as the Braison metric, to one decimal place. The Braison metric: 2.0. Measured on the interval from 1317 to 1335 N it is 2.8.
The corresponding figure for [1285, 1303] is 2.2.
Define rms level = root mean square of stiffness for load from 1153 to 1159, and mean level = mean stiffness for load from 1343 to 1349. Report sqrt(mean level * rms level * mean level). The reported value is 74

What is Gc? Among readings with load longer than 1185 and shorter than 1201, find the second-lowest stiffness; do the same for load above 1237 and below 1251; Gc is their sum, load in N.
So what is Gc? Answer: 35.1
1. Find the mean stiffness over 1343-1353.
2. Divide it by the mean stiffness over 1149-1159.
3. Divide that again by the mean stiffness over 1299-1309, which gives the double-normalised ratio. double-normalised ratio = 0.0600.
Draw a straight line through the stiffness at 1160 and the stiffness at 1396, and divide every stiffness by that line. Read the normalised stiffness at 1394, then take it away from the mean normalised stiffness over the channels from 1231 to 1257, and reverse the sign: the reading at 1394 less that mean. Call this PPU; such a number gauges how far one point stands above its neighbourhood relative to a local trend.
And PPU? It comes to -0.11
